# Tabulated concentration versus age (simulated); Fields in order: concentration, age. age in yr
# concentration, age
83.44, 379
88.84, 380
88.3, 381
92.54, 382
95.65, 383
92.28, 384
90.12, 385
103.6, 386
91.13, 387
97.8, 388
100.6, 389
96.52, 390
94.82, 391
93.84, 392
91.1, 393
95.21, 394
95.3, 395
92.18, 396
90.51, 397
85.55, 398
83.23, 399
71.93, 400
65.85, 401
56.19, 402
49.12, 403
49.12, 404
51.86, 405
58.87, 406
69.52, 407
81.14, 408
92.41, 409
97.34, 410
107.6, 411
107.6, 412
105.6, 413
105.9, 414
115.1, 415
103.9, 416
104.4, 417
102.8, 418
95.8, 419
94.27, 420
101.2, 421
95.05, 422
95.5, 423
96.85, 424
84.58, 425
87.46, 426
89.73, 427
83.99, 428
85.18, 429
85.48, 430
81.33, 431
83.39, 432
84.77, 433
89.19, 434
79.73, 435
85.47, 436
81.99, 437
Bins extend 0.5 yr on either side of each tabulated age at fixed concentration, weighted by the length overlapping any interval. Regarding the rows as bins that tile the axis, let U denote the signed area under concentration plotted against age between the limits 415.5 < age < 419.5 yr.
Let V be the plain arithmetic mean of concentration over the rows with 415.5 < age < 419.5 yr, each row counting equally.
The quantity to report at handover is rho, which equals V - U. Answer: -305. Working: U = 407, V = 102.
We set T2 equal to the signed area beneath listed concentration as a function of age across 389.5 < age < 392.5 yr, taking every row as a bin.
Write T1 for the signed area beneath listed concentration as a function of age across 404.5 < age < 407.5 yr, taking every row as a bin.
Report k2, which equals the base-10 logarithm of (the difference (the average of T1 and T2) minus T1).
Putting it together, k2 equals 1.7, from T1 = 180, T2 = 285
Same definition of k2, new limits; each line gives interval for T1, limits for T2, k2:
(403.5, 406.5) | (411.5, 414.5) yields 1.9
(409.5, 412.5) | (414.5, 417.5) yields 0.7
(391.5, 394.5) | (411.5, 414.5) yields 1.3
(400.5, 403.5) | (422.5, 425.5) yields 1.7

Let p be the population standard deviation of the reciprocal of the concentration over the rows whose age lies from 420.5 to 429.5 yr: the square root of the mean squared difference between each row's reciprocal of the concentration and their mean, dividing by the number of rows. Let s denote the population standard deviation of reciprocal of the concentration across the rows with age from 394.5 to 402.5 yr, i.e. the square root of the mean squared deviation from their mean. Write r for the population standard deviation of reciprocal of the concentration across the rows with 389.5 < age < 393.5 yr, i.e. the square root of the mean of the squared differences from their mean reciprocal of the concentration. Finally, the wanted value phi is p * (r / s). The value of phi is 0.0001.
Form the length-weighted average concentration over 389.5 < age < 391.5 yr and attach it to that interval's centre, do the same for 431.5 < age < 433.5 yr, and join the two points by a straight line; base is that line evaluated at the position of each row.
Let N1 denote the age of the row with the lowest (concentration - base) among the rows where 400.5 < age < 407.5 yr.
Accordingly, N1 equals 403 yr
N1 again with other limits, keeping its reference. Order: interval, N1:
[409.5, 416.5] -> 410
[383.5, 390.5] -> 385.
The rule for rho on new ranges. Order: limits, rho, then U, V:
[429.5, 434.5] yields -339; 424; 85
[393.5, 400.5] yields -526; 614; 88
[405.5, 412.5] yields -527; 614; 88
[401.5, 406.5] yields -212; 265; 53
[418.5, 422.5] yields -290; 386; 97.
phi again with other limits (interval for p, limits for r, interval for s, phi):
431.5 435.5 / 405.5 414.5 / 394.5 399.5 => 0.0022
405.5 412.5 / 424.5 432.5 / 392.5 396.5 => 0.0041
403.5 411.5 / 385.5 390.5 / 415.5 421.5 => 0.0044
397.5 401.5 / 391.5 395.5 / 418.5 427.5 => 0.0005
